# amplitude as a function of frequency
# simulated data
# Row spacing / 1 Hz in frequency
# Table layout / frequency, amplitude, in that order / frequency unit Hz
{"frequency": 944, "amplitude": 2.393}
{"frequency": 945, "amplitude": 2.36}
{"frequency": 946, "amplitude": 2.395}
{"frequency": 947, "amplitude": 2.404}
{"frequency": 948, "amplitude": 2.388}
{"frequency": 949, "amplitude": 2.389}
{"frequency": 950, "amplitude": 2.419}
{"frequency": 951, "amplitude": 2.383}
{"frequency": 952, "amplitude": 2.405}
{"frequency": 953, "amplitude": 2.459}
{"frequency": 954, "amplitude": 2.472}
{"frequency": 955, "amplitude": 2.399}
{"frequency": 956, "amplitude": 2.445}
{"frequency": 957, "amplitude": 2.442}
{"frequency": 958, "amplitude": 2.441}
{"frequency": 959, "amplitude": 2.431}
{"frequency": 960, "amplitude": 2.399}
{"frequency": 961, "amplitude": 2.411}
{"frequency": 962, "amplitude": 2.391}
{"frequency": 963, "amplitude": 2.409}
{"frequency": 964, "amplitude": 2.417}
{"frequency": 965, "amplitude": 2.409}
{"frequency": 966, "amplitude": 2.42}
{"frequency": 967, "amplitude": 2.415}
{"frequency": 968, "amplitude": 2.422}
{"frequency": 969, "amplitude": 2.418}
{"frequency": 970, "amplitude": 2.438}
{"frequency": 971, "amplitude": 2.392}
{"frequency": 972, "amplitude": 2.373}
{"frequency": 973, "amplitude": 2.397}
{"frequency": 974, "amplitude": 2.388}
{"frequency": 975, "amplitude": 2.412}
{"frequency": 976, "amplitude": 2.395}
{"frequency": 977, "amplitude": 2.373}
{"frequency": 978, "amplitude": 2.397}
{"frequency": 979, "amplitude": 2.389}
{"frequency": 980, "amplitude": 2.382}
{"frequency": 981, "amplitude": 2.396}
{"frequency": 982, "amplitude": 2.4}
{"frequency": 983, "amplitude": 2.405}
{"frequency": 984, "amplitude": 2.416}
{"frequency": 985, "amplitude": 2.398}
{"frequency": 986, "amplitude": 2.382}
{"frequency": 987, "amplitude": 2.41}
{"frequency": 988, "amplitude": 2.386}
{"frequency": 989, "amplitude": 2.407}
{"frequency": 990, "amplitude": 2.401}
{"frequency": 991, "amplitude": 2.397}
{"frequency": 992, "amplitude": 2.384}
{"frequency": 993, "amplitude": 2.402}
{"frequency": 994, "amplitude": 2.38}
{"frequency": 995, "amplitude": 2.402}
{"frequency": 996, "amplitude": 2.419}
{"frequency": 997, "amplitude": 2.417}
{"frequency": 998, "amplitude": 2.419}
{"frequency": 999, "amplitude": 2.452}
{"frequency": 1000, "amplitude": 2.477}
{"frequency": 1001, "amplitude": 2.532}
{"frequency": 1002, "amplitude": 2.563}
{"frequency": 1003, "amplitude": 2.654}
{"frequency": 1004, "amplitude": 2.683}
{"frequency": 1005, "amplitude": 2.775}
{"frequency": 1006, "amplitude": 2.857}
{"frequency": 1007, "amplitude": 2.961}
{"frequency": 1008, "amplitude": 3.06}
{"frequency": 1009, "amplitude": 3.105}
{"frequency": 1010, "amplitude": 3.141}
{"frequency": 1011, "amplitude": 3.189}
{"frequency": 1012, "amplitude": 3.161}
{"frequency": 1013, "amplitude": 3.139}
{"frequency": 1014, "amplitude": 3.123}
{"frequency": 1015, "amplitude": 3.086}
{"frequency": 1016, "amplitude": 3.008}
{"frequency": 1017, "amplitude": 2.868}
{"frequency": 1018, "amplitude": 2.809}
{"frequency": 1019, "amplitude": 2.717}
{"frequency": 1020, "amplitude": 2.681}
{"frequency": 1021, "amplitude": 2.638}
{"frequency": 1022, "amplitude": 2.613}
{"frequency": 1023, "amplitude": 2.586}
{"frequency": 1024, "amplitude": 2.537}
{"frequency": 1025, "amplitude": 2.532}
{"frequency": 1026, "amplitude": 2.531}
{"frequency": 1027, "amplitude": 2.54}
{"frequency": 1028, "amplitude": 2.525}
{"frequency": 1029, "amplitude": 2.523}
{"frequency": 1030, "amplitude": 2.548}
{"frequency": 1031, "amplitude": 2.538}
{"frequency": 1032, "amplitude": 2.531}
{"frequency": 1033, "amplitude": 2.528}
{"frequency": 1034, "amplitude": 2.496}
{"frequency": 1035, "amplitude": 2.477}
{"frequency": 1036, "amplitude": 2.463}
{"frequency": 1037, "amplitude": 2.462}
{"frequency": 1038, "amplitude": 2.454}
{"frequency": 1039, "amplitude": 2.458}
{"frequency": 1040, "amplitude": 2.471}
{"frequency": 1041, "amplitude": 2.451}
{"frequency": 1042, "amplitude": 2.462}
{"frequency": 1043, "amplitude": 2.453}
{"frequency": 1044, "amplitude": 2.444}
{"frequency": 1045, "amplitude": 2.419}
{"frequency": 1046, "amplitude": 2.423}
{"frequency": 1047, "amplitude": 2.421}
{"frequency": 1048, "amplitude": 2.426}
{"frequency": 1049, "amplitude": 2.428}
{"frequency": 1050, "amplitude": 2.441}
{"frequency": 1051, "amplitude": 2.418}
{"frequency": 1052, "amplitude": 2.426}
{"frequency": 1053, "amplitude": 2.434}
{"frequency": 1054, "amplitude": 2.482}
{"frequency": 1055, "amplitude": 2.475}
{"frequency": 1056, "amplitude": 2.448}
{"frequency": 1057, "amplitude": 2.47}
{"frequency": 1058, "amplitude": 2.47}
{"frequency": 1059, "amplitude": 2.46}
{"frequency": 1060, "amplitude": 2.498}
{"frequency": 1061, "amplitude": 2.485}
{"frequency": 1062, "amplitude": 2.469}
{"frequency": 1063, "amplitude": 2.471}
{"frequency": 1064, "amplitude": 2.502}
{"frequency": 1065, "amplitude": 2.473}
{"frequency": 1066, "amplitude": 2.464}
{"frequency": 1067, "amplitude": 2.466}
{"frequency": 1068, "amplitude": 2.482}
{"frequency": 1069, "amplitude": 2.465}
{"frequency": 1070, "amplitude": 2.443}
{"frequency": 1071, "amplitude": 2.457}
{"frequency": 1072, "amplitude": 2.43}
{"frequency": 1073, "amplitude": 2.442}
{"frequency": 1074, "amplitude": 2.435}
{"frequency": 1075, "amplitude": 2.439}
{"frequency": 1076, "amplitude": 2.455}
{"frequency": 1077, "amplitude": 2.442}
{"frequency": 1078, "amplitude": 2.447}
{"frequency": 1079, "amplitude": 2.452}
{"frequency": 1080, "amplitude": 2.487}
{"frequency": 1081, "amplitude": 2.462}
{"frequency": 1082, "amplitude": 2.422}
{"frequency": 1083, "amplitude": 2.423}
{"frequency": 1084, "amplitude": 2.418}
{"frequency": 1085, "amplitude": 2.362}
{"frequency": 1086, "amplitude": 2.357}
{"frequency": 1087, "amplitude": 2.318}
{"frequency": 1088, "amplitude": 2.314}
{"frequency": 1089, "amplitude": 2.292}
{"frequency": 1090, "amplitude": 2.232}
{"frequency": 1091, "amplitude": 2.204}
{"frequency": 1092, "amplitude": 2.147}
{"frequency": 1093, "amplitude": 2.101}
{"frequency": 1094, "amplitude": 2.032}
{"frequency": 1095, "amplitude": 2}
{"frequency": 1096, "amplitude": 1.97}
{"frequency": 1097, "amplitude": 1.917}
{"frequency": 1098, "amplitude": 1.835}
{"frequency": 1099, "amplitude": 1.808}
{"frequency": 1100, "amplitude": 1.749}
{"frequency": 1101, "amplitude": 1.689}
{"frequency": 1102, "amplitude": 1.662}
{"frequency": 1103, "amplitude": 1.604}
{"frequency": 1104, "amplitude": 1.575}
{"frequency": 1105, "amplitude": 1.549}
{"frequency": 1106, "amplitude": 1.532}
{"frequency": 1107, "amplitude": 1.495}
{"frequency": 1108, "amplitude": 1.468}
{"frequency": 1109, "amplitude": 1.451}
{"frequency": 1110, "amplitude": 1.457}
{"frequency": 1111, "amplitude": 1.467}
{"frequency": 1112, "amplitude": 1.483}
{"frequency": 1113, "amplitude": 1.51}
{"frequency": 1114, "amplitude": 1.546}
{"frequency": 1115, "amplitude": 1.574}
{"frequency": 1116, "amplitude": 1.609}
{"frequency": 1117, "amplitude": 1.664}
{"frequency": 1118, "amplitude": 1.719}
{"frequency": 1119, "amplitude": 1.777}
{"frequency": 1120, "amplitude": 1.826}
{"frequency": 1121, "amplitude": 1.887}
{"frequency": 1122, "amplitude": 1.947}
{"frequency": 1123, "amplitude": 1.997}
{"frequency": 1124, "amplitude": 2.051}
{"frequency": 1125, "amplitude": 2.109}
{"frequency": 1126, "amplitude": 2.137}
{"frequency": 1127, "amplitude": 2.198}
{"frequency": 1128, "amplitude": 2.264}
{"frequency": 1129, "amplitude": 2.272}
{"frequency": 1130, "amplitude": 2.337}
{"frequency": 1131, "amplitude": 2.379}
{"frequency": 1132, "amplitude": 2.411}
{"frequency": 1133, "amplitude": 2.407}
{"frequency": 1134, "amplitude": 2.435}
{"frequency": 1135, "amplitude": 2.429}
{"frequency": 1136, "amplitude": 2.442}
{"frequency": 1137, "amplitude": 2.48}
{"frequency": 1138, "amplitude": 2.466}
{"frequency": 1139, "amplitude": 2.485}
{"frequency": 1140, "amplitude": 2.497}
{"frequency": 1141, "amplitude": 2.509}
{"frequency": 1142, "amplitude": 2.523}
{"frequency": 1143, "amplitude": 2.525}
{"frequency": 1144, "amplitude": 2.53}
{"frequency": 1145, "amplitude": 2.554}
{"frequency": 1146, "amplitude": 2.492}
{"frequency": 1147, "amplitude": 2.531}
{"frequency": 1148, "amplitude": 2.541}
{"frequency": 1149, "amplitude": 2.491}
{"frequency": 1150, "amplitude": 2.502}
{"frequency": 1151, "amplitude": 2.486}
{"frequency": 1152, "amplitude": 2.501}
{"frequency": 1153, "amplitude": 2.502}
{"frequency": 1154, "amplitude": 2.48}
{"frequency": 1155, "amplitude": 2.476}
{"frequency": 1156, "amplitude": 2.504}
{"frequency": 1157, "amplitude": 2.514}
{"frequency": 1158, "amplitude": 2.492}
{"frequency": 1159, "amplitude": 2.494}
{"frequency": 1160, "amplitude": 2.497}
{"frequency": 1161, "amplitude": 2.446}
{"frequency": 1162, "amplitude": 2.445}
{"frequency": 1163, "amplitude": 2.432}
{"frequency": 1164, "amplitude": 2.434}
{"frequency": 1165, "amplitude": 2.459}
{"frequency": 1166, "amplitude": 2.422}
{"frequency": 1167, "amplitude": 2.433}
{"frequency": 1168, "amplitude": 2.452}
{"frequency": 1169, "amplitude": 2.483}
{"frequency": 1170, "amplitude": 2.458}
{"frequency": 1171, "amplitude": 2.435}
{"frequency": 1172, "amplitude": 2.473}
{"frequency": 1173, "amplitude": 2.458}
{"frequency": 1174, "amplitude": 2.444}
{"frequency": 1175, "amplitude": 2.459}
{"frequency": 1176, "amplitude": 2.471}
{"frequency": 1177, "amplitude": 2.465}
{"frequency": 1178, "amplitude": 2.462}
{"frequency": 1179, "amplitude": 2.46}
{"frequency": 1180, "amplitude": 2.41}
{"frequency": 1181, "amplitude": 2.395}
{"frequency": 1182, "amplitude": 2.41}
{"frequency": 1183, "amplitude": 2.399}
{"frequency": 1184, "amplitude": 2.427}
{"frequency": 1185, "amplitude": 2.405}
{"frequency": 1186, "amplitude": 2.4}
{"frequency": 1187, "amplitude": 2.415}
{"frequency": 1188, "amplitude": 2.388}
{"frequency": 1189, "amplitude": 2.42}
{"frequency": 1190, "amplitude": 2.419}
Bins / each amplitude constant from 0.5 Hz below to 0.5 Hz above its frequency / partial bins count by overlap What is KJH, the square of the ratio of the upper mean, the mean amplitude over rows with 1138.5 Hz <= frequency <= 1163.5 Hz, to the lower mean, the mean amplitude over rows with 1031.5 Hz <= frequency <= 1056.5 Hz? 1.03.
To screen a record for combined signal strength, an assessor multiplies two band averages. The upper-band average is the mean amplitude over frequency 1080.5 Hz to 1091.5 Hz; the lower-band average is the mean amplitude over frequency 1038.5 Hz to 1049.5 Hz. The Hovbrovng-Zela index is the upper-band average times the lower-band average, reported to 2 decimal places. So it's 5.73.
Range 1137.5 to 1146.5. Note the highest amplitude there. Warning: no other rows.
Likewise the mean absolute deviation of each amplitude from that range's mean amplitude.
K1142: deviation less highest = -2.53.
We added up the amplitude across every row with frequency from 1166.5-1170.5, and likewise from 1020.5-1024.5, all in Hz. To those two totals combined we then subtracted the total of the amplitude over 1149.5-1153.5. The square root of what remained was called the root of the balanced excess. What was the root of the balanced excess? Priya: 3.20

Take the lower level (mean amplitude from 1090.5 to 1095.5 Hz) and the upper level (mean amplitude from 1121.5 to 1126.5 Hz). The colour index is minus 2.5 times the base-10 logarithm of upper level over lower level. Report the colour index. 0.03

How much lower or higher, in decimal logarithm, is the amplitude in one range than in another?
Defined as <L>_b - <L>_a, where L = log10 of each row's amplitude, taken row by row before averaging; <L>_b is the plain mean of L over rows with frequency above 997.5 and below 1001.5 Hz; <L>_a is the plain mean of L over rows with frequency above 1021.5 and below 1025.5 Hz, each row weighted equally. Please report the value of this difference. -0.017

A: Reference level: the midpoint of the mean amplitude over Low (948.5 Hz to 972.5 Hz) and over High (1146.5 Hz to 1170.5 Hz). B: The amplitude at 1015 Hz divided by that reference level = 1.26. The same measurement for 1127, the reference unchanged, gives 0.90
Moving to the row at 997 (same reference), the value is 0.99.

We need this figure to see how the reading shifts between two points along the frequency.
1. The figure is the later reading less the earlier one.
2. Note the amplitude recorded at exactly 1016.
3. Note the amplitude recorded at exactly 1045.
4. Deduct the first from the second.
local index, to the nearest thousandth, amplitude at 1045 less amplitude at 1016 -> -0.589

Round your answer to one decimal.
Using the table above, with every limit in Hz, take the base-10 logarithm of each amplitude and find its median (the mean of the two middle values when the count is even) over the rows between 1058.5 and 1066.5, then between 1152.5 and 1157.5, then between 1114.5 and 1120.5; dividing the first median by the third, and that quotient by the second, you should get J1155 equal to 4.3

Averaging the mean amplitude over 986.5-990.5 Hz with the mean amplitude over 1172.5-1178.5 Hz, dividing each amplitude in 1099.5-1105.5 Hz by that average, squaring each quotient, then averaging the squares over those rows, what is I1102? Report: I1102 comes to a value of 0.46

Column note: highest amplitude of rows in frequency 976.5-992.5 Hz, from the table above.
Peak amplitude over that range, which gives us 2.416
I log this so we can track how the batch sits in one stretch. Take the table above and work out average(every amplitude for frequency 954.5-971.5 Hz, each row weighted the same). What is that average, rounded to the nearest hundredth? 2.42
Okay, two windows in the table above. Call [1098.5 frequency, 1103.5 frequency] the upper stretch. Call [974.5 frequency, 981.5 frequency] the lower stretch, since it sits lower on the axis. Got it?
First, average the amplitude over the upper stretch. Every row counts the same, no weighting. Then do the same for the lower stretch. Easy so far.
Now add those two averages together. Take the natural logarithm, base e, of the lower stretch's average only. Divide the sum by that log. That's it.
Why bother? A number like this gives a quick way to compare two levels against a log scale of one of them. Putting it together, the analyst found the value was 4.7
